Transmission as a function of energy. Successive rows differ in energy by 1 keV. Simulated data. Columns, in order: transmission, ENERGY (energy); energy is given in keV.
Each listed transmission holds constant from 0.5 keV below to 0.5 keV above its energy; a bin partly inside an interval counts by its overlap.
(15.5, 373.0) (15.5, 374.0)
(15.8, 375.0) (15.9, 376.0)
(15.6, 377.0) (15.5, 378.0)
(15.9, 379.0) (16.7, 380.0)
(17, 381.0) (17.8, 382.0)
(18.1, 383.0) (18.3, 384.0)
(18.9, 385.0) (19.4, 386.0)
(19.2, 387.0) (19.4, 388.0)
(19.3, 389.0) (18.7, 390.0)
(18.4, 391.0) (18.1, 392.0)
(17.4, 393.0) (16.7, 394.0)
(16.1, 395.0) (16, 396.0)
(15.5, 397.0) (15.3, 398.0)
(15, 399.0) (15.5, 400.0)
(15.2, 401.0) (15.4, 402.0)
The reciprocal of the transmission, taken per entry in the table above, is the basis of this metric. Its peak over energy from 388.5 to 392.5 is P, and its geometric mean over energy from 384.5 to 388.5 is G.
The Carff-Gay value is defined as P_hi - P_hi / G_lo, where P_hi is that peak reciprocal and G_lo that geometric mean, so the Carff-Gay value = -1.01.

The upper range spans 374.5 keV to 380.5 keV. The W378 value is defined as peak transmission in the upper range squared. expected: 279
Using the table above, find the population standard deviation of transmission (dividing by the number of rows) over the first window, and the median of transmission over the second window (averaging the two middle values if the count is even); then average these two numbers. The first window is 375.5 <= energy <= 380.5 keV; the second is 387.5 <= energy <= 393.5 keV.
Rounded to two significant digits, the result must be 9.5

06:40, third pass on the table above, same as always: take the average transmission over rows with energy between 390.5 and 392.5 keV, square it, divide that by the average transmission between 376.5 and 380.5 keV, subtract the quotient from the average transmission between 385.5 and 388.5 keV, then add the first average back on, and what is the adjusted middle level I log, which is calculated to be 16.7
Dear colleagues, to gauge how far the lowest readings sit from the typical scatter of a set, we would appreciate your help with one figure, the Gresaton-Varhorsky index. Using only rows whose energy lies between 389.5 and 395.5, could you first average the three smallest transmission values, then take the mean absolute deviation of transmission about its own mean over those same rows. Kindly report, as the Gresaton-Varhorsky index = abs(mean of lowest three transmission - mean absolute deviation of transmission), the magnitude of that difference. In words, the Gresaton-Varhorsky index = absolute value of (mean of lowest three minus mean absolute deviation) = 15.9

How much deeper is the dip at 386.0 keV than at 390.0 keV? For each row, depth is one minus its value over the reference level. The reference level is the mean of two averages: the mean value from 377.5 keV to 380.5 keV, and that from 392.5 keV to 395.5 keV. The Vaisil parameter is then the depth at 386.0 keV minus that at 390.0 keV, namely -0.043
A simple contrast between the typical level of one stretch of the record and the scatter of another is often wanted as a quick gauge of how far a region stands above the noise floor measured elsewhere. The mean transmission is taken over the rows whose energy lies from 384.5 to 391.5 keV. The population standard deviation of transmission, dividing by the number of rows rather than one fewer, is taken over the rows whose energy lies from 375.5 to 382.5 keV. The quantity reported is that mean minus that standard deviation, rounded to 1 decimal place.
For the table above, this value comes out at 18.3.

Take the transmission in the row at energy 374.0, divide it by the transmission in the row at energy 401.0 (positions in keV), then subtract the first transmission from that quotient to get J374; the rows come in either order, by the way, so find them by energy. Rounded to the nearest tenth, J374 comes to -14.5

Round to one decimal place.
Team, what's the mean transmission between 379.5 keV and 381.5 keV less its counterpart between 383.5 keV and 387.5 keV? -2.1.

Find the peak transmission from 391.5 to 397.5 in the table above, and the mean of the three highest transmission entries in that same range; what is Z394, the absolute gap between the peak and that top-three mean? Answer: 0.70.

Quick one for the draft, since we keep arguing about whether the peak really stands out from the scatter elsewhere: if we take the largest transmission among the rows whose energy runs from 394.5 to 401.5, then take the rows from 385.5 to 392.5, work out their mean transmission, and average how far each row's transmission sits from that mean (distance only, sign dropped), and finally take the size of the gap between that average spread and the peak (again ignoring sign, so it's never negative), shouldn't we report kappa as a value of 15.6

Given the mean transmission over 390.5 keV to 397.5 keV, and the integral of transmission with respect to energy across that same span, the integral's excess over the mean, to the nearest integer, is 101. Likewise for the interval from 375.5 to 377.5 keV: 16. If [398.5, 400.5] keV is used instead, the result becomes 15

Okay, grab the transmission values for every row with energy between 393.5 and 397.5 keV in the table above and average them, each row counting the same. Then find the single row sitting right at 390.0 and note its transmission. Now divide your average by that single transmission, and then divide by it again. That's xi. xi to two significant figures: 0.046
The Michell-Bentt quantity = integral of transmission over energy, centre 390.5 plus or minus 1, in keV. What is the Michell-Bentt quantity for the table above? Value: 37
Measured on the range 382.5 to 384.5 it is 36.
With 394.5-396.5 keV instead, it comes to 32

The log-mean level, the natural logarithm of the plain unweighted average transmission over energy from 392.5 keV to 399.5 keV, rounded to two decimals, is 2.77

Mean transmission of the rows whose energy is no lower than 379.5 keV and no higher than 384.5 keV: 17.6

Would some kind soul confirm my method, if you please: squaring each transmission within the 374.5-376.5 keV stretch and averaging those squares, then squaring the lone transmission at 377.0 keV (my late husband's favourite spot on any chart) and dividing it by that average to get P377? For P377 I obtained 0.97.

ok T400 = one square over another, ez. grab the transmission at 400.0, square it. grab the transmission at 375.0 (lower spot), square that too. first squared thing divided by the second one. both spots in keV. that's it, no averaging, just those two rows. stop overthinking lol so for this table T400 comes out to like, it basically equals 0.96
